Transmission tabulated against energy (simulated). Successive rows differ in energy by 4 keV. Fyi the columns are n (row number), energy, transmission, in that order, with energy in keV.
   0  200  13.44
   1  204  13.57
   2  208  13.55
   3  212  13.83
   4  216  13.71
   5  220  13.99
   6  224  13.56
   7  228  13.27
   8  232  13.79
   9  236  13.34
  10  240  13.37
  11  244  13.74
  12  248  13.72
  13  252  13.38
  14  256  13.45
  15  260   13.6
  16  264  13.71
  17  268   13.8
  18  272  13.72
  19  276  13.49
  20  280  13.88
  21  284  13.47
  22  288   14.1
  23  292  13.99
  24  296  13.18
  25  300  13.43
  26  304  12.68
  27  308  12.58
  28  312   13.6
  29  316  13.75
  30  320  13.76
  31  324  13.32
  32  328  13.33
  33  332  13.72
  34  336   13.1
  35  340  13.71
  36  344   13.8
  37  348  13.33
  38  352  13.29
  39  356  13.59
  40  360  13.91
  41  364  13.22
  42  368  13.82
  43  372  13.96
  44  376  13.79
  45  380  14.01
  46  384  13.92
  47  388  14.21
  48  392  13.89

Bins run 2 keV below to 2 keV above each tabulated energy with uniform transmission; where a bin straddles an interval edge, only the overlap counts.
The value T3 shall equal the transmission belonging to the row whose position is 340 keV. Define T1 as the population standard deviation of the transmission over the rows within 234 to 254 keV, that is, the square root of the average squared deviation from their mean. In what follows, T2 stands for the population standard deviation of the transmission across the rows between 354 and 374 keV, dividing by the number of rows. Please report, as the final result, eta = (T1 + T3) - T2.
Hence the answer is 13.6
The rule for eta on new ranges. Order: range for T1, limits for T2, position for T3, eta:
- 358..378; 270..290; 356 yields 13.6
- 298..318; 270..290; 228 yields 13.5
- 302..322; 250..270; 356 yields 14.0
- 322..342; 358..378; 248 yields 13.7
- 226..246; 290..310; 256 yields 13.2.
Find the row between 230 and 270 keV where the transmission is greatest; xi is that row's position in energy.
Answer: 268 keV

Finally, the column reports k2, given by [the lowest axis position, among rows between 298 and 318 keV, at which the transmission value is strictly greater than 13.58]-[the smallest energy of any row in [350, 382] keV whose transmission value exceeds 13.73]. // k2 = -48 keV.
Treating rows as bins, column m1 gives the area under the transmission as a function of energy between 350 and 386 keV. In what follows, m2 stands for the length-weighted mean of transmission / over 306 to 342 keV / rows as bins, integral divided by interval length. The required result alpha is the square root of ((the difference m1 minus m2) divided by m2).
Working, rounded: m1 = 494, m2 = 13.4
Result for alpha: 5.98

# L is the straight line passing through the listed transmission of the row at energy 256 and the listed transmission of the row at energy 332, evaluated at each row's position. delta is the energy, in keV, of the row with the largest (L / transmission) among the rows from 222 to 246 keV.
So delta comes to 228 keV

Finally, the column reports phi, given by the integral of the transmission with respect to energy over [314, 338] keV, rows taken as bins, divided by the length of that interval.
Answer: 13.5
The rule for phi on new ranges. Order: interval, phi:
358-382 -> 13.8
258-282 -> 13.7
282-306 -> 13.5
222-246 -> 13.5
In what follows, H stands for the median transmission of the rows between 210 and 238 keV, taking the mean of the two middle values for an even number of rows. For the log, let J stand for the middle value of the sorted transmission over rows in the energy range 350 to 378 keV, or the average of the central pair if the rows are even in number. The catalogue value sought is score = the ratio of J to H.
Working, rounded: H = 13.7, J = 13.8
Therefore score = 1.01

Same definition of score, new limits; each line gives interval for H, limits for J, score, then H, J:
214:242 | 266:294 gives 1.02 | 13.6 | 13.8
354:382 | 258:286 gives 0.99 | 13.8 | 13.7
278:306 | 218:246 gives 1.01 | 13.5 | 13.6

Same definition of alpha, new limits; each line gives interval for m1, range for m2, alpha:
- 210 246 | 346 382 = 5.91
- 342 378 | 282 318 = 5.96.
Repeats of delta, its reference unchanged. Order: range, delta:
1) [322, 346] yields 336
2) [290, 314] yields 308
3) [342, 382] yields 364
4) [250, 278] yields 252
